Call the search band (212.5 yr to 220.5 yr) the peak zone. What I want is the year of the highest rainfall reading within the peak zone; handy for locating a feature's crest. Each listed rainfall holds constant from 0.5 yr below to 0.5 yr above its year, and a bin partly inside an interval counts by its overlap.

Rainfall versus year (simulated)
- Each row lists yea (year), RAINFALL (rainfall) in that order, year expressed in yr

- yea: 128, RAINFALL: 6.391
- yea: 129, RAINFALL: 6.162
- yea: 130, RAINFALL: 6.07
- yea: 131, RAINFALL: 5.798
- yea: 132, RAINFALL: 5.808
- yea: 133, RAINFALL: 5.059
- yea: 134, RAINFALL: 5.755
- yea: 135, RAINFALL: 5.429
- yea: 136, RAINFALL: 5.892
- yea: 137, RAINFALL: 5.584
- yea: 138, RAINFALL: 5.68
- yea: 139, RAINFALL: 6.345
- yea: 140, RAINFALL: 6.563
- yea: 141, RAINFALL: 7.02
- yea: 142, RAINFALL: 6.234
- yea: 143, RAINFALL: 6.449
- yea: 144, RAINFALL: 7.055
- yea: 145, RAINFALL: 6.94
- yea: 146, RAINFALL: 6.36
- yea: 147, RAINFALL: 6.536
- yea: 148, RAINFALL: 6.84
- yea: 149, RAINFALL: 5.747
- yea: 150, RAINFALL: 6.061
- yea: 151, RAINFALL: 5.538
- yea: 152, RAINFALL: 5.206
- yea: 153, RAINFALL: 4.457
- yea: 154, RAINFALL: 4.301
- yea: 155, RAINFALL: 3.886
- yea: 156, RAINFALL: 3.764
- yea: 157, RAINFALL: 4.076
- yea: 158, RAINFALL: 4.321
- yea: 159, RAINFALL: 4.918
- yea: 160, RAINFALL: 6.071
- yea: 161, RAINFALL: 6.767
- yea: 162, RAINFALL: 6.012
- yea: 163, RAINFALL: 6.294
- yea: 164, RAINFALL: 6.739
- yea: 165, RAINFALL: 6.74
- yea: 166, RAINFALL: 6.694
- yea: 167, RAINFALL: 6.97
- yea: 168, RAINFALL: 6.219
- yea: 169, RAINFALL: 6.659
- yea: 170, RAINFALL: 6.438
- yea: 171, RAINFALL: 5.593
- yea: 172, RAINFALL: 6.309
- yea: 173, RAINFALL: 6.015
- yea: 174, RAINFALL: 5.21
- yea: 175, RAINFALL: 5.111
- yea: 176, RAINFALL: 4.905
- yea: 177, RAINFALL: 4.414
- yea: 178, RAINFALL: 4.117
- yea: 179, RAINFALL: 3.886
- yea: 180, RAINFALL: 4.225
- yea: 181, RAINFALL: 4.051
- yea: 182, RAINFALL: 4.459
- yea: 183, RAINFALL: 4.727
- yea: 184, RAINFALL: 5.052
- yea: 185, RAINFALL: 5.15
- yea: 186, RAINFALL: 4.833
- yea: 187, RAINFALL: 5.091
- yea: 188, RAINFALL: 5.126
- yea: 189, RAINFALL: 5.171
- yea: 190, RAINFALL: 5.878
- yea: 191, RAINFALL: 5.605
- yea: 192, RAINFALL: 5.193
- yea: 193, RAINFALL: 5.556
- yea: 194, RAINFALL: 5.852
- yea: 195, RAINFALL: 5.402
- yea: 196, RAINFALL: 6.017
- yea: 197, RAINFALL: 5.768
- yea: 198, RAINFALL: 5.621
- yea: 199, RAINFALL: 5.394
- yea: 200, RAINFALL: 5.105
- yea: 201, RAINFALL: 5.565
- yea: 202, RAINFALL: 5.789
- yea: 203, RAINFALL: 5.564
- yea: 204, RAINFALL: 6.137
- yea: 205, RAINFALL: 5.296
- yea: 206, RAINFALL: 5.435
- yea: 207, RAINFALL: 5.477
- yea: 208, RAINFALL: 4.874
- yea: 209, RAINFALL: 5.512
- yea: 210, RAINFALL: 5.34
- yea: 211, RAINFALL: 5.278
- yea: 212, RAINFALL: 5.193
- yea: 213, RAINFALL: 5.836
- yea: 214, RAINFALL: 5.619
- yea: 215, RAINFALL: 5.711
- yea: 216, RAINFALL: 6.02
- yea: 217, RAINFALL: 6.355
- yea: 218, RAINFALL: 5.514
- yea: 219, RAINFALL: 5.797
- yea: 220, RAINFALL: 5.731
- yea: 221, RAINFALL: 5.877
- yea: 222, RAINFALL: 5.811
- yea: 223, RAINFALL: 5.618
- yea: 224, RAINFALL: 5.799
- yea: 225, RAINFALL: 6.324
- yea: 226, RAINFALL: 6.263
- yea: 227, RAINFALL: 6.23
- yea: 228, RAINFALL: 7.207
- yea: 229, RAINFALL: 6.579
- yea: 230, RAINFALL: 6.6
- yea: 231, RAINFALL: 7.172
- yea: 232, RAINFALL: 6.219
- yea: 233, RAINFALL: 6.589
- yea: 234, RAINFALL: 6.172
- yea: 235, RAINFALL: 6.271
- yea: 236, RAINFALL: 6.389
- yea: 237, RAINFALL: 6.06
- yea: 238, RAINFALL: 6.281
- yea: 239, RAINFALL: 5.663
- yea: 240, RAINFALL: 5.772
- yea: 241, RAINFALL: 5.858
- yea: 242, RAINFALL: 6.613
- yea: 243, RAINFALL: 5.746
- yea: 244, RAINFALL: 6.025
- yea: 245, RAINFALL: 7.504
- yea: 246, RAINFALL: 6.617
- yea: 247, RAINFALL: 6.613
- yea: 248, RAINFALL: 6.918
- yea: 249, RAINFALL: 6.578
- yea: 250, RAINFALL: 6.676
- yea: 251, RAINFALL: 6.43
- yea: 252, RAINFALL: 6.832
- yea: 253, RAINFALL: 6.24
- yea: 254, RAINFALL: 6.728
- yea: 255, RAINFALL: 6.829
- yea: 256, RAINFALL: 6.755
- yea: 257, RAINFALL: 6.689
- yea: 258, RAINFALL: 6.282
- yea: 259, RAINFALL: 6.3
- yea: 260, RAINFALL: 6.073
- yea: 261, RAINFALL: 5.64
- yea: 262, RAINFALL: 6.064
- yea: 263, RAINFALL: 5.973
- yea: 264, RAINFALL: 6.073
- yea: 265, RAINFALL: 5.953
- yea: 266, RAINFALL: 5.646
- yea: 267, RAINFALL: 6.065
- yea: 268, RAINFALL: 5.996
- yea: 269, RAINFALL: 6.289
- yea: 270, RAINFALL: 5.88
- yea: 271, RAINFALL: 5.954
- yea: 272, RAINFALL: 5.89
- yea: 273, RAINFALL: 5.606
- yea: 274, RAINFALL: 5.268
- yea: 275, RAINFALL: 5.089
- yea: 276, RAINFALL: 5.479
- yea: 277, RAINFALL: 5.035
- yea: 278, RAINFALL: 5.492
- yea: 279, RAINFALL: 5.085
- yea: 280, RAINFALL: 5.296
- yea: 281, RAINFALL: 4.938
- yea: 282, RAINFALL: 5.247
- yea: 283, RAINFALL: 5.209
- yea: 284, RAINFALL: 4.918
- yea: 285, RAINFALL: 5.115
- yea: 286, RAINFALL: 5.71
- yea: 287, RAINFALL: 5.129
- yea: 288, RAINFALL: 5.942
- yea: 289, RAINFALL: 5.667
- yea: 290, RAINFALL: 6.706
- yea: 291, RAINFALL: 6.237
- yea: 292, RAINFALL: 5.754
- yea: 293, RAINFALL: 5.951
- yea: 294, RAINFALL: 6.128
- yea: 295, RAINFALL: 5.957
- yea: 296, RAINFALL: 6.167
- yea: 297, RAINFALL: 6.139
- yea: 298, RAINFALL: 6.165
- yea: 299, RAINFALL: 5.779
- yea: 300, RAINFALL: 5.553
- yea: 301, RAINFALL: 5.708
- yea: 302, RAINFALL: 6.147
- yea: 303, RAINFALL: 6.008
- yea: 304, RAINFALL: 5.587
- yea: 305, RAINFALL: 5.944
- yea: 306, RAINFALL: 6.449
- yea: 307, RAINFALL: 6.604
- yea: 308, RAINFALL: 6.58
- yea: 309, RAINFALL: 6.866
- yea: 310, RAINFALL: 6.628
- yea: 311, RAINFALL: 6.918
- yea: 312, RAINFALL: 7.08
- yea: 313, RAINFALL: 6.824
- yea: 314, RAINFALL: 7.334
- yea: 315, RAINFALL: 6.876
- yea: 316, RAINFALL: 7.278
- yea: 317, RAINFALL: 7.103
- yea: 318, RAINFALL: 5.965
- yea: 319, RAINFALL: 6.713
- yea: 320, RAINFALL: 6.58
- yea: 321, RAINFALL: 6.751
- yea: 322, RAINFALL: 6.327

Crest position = 217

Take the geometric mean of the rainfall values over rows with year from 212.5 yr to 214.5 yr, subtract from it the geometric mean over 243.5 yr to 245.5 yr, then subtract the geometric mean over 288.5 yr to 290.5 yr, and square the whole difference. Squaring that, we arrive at 51.3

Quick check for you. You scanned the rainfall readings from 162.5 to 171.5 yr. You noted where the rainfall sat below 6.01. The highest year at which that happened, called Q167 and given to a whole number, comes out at 171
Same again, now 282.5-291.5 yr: 289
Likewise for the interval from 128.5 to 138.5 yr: 138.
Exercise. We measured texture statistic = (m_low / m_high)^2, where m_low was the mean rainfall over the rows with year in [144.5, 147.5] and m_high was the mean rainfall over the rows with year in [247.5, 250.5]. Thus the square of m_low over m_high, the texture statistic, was 1.0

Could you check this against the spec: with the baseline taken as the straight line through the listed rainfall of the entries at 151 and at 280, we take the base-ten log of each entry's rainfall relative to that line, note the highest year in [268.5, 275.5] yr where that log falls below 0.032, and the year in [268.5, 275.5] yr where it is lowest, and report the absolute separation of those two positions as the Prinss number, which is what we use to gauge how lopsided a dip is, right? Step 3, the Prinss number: 0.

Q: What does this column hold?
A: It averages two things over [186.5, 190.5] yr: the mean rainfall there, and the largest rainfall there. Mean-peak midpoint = 5.6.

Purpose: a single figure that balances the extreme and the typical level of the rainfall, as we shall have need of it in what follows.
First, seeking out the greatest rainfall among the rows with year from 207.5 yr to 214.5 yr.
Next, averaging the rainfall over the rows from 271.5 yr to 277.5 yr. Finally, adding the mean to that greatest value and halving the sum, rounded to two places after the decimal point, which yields 5.62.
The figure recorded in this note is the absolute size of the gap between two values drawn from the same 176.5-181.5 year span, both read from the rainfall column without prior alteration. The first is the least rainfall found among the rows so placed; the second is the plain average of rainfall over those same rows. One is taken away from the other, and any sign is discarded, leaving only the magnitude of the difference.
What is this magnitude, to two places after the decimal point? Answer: 0.25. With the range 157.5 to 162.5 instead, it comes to 1.30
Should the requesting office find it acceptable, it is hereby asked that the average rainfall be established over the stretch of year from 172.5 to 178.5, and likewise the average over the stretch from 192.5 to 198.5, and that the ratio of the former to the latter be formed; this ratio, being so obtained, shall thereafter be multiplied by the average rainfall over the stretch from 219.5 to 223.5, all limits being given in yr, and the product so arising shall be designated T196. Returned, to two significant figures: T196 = 5.0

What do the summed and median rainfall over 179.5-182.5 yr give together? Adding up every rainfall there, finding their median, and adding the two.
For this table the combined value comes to 17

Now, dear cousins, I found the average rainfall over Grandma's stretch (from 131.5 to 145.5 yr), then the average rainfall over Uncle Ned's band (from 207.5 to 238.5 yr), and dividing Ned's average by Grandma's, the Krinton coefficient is 0.98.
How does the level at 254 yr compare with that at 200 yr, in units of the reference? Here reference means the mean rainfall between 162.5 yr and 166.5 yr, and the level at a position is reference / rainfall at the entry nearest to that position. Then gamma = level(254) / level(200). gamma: 0.76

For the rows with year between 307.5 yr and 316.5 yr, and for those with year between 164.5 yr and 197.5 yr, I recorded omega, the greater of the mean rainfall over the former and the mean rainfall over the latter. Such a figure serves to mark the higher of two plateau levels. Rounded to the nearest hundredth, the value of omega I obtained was 6.93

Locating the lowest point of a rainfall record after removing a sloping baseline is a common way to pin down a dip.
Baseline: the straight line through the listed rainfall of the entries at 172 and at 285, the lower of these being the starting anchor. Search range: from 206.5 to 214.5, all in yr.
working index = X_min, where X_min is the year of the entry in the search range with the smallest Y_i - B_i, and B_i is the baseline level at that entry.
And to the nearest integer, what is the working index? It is 208 yr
